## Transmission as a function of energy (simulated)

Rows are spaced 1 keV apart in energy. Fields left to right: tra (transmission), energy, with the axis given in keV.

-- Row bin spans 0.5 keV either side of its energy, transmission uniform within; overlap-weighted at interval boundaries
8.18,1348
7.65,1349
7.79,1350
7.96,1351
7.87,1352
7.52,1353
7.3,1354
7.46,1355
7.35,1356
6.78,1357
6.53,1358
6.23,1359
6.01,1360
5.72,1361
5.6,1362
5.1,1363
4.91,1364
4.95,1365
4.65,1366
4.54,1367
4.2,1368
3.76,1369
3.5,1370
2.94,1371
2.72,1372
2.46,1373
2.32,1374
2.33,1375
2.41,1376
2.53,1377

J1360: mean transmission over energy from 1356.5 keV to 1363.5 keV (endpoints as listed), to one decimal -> 6.0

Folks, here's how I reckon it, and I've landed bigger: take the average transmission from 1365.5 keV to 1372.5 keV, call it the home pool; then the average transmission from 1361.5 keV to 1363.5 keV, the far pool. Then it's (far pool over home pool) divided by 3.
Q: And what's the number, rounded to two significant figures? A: 0.47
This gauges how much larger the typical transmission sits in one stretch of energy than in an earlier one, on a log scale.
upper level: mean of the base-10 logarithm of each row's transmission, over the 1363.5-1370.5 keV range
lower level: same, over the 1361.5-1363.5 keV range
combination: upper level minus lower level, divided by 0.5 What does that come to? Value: -0.2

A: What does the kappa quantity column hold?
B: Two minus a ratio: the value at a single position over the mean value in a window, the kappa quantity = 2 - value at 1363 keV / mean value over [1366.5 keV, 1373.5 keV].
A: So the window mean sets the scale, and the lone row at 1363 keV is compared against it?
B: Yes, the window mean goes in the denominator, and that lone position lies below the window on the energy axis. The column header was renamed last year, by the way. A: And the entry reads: 0.5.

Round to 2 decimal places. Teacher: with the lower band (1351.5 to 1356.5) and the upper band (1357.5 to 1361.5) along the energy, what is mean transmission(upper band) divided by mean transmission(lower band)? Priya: 0.82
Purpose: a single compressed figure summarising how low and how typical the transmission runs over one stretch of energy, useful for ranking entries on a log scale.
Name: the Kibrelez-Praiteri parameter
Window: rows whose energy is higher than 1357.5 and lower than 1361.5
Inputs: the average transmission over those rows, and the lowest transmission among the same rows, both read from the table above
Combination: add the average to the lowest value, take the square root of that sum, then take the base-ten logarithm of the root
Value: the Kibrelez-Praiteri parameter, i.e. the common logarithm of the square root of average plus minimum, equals 0.54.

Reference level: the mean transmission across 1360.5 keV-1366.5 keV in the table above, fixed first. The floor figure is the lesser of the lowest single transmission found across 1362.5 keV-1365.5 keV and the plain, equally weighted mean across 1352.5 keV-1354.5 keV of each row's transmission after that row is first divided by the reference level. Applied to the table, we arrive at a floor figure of 1.44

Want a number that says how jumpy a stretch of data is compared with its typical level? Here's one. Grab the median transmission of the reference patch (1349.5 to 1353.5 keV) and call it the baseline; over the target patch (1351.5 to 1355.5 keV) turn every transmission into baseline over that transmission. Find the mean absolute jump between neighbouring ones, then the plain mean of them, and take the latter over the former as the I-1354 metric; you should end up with 31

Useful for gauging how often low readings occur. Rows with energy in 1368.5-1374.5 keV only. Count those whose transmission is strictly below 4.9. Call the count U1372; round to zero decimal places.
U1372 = 6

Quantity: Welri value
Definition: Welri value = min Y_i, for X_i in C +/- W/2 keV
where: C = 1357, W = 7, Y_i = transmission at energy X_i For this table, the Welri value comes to 6.01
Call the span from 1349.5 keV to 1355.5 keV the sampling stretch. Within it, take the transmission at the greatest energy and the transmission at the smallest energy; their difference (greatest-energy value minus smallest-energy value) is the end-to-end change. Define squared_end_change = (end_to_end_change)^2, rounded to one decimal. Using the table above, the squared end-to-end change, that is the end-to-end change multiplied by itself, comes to 0.1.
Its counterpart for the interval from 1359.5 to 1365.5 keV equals 1.1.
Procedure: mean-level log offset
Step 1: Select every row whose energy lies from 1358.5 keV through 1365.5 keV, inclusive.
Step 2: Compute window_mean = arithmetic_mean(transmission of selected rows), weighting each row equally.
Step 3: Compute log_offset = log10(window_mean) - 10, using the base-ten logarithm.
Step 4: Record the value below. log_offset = -9.26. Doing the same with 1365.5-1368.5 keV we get -9.35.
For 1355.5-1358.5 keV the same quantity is -9.16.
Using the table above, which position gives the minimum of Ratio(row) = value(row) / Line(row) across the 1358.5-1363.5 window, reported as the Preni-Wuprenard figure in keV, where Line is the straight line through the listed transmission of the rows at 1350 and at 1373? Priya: 1363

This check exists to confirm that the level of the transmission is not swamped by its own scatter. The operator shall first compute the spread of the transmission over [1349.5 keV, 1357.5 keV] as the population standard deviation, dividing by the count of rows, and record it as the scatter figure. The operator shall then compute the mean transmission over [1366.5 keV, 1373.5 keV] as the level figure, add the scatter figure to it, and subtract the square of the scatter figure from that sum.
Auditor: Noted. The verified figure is 3.7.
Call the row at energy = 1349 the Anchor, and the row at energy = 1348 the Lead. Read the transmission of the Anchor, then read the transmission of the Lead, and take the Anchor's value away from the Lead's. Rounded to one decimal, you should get 0.5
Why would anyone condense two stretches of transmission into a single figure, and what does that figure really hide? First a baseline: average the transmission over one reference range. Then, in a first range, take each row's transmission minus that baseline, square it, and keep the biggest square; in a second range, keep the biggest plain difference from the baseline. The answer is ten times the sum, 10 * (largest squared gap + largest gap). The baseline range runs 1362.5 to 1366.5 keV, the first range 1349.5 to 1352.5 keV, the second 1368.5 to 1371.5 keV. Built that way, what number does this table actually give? 82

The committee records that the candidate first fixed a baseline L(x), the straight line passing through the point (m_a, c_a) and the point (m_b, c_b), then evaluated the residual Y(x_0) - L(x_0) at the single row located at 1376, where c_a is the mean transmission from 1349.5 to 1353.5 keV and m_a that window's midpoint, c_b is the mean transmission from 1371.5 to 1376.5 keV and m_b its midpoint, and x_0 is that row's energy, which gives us 0.44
